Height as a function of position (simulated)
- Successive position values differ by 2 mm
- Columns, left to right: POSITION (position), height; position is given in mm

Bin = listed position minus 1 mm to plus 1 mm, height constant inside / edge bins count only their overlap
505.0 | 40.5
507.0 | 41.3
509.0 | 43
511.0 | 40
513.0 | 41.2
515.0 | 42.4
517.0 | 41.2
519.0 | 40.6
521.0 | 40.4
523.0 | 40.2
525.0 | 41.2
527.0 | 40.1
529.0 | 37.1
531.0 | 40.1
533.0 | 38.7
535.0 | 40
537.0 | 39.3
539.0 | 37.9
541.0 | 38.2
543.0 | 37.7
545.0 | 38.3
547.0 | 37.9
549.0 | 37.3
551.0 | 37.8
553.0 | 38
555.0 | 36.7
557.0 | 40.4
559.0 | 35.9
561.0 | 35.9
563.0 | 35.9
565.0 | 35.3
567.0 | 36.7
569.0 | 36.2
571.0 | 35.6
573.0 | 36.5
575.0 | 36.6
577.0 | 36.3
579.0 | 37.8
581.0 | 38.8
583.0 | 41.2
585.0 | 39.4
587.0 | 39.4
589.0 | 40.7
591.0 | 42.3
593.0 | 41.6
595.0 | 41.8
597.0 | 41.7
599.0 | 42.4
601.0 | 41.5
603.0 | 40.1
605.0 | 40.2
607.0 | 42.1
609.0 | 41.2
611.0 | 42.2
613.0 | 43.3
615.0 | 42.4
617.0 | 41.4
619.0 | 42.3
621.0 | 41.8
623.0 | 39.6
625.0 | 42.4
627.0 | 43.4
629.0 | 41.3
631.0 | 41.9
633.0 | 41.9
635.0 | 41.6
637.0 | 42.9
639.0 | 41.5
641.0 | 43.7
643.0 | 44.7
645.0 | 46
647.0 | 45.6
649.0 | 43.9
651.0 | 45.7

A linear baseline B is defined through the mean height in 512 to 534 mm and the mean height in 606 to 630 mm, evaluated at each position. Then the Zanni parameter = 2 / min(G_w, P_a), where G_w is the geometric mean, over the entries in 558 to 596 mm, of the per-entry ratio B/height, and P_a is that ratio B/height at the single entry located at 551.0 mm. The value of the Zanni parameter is 1.85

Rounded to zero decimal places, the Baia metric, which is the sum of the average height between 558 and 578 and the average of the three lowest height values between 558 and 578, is 72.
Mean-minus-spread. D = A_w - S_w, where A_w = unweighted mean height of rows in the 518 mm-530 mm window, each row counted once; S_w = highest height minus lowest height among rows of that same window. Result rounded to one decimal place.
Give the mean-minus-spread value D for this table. 35.8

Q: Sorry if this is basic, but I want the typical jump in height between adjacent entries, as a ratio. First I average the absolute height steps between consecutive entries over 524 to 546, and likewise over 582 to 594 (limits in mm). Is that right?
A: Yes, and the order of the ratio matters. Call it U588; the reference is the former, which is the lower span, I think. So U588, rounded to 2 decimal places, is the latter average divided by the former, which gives 0.81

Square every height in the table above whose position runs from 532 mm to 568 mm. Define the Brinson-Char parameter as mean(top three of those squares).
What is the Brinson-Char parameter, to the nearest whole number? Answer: 1592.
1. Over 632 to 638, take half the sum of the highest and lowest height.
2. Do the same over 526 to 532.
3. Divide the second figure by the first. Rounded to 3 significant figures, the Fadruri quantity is 0.914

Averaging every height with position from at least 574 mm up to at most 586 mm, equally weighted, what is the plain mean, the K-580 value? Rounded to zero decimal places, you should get 38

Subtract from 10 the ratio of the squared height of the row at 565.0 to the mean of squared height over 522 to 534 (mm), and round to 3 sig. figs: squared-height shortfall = 9.20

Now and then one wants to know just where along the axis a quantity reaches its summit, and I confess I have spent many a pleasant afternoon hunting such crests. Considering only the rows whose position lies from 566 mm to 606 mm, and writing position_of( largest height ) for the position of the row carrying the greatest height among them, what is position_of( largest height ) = 599.0 mm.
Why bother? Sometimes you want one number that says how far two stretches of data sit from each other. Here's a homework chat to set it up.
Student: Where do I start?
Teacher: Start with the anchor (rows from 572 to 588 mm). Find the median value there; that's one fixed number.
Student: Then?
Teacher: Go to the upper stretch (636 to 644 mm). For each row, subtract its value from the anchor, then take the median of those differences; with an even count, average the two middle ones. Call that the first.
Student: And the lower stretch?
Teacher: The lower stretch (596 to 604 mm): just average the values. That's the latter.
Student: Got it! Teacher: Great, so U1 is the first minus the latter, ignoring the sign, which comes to 46.4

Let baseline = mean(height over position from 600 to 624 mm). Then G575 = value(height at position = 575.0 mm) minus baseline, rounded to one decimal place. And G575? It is -4.9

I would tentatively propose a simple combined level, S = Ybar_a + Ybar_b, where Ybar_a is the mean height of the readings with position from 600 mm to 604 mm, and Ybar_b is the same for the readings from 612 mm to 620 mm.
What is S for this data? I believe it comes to 83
